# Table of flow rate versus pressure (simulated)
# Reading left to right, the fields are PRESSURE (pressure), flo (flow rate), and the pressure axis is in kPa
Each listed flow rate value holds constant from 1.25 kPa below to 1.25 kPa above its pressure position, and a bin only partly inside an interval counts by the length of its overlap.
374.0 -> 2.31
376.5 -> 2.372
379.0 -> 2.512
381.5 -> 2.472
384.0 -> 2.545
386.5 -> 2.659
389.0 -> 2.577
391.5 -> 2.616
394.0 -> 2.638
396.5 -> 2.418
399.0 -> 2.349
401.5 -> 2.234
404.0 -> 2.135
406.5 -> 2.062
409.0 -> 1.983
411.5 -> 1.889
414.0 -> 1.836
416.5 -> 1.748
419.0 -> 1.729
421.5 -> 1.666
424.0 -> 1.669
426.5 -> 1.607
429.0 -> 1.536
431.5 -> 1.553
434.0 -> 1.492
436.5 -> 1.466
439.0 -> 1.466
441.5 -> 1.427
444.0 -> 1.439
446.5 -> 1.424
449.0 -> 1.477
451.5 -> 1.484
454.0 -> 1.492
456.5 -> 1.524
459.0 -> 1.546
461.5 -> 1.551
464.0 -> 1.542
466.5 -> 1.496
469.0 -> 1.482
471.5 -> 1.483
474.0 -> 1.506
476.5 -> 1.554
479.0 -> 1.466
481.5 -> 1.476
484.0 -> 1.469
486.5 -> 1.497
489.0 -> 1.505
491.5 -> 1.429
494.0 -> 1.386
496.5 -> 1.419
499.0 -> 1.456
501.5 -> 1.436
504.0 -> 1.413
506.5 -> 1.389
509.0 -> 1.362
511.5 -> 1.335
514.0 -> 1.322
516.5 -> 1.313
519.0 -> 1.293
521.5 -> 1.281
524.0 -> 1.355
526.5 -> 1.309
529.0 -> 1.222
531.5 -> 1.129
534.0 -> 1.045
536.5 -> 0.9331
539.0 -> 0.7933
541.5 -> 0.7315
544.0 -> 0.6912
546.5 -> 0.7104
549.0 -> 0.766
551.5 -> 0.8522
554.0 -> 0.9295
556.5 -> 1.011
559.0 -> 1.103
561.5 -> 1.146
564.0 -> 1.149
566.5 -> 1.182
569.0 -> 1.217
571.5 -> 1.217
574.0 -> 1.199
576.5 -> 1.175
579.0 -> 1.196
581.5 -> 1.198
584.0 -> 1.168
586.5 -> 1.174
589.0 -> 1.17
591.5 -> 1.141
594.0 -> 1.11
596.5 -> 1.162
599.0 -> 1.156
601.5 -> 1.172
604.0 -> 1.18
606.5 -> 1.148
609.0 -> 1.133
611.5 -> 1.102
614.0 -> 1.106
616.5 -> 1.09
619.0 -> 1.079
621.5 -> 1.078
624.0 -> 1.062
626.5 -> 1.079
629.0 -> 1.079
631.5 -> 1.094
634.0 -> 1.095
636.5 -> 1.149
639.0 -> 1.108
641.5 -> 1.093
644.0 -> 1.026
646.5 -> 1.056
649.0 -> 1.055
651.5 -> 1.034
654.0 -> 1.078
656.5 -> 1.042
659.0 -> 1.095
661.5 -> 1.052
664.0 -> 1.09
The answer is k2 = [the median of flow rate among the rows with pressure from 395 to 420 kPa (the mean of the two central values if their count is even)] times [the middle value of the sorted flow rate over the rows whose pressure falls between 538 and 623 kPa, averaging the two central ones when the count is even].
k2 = 2.31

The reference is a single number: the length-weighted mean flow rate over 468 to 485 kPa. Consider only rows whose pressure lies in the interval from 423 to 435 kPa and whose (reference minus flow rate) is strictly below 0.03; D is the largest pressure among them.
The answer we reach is 434.0 kPa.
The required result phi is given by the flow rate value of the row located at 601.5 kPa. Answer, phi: 1.172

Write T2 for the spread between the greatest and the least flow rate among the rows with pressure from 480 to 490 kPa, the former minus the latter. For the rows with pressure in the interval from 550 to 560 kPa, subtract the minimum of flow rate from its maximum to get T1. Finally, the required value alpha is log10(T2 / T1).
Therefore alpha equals -0.8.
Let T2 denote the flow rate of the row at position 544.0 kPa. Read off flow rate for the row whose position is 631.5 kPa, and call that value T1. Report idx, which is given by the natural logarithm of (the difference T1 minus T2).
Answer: -0.9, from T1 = 1.094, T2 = 0.6912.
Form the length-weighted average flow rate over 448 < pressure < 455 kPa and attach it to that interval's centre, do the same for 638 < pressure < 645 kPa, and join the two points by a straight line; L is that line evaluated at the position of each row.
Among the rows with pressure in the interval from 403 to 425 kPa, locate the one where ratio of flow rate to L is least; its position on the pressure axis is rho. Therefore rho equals 421.5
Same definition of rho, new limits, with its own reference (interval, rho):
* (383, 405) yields 404.0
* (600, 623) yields 619.0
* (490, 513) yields 511.5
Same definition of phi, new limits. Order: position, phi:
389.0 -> 2.577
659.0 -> 1.095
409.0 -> 1.983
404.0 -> 2.135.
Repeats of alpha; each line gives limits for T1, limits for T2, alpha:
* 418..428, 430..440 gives -0.1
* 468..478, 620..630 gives -0.6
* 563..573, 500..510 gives 0.0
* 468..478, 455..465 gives -0.4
